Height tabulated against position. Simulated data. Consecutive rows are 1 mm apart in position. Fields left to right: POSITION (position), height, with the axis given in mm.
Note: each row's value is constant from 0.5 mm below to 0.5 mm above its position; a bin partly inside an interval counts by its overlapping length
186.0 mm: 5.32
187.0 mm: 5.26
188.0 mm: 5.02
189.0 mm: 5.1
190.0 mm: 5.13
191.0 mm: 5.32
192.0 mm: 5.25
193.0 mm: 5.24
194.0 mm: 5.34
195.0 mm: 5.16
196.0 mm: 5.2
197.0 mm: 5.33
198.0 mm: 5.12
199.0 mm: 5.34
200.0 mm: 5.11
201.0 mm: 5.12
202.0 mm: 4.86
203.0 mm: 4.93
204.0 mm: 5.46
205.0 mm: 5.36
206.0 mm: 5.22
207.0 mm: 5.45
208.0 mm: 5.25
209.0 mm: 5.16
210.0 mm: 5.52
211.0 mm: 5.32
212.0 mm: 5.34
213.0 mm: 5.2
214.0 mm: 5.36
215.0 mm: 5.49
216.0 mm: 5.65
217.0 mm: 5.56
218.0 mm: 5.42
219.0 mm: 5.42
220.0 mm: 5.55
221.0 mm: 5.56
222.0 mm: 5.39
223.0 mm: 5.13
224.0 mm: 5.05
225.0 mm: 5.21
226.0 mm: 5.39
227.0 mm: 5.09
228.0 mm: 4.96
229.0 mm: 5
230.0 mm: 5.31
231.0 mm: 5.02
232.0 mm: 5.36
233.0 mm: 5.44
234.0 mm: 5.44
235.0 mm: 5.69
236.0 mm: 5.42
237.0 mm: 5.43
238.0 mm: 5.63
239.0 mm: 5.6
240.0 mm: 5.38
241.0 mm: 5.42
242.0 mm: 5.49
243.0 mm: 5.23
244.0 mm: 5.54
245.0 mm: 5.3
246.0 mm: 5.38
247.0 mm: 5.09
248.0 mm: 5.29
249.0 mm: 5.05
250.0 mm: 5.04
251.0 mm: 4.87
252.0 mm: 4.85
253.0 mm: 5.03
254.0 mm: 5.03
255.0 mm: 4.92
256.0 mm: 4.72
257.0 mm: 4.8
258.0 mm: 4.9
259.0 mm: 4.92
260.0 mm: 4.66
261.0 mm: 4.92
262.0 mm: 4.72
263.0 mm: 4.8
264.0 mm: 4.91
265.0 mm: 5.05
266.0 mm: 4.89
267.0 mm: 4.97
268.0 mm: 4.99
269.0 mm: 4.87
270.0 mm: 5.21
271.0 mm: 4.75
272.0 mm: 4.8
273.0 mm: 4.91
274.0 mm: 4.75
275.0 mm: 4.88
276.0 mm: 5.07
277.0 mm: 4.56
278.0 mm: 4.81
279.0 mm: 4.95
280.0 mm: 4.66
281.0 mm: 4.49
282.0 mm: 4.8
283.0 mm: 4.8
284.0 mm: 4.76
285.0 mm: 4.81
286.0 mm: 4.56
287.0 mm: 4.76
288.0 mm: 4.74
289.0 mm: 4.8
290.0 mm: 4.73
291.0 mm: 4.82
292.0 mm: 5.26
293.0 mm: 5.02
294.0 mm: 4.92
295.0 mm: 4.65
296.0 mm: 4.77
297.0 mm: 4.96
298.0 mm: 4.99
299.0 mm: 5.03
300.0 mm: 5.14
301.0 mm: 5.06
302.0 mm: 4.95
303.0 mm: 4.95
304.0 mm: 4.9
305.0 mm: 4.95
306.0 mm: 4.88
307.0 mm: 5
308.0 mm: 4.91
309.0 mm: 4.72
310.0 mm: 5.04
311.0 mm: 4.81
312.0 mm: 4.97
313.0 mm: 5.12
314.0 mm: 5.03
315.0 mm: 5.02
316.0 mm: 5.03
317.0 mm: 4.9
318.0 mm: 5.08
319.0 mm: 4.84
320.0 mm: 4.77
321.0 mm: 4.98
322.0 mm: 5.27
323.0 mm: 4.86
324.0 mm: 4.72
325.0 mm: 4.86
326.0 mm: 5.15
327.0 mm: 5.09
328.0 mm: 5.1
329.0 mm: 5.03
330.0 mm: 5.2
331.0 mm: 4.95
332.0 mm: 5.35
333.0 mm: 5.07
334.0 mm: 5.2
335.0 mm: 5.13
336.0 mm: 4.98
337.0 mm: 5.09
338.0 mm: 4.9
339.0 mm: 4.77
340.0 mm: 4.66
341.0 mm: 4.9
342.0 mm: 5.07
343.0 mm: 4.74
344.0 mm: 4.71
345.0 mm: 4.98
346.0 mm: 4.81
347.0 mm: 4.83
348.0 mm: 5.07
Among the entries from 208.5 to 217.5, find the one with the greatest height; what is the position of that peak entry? 216.0 mm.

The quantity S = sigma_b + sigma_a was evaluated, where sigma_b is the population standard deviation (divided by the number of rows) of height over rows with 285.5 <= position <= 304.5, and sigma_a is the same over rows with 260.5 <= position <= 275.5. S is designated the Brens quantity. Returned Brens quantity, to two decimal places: 0.29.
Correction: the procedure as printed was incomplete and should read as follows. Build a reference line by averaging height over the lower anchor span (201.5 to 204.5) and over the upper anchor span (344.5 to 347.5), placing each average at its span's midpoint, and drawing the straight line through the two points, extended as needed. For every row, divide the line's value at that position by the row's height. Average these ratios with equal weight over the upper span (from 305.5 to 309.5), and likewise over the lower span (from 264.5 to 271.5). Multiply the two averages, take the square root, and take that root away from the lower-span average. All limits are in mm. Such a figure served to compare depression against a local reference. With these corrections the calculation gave -0.003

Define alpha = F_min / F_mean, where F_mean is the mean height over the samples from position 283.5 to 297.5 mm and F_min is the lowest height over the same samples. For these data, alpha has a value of 0.945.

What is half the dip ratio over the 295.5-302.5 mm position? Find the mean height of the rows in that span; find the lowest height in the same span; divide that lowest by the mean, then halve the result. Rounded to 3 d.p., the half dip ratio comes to 0.478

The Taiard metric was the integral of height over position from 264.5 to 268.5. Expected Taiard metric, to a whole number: 20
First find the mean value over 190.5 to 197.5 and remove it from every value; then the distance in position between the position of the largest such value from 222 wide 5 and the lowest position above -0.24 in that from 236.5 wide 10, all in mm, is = 11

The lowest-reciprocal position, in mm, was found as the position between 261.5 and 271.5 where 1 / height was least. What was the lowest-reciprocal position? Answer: 270.0 mm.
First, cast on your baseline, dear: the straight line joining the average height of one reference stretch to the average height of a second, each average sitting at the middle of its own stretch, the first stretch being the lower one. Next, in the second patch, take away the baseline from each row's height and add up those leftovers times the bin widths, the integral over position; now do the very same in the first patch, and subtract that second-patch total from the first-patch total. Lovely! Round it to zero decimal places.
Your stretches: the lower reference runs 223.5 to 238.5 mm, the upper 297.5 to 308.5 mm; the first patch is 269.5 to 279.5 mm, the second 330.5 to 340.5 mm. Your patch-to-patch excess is -4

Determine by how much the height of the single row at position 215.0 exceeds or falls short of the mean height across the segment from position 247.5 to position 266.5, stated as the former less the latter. 0.58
